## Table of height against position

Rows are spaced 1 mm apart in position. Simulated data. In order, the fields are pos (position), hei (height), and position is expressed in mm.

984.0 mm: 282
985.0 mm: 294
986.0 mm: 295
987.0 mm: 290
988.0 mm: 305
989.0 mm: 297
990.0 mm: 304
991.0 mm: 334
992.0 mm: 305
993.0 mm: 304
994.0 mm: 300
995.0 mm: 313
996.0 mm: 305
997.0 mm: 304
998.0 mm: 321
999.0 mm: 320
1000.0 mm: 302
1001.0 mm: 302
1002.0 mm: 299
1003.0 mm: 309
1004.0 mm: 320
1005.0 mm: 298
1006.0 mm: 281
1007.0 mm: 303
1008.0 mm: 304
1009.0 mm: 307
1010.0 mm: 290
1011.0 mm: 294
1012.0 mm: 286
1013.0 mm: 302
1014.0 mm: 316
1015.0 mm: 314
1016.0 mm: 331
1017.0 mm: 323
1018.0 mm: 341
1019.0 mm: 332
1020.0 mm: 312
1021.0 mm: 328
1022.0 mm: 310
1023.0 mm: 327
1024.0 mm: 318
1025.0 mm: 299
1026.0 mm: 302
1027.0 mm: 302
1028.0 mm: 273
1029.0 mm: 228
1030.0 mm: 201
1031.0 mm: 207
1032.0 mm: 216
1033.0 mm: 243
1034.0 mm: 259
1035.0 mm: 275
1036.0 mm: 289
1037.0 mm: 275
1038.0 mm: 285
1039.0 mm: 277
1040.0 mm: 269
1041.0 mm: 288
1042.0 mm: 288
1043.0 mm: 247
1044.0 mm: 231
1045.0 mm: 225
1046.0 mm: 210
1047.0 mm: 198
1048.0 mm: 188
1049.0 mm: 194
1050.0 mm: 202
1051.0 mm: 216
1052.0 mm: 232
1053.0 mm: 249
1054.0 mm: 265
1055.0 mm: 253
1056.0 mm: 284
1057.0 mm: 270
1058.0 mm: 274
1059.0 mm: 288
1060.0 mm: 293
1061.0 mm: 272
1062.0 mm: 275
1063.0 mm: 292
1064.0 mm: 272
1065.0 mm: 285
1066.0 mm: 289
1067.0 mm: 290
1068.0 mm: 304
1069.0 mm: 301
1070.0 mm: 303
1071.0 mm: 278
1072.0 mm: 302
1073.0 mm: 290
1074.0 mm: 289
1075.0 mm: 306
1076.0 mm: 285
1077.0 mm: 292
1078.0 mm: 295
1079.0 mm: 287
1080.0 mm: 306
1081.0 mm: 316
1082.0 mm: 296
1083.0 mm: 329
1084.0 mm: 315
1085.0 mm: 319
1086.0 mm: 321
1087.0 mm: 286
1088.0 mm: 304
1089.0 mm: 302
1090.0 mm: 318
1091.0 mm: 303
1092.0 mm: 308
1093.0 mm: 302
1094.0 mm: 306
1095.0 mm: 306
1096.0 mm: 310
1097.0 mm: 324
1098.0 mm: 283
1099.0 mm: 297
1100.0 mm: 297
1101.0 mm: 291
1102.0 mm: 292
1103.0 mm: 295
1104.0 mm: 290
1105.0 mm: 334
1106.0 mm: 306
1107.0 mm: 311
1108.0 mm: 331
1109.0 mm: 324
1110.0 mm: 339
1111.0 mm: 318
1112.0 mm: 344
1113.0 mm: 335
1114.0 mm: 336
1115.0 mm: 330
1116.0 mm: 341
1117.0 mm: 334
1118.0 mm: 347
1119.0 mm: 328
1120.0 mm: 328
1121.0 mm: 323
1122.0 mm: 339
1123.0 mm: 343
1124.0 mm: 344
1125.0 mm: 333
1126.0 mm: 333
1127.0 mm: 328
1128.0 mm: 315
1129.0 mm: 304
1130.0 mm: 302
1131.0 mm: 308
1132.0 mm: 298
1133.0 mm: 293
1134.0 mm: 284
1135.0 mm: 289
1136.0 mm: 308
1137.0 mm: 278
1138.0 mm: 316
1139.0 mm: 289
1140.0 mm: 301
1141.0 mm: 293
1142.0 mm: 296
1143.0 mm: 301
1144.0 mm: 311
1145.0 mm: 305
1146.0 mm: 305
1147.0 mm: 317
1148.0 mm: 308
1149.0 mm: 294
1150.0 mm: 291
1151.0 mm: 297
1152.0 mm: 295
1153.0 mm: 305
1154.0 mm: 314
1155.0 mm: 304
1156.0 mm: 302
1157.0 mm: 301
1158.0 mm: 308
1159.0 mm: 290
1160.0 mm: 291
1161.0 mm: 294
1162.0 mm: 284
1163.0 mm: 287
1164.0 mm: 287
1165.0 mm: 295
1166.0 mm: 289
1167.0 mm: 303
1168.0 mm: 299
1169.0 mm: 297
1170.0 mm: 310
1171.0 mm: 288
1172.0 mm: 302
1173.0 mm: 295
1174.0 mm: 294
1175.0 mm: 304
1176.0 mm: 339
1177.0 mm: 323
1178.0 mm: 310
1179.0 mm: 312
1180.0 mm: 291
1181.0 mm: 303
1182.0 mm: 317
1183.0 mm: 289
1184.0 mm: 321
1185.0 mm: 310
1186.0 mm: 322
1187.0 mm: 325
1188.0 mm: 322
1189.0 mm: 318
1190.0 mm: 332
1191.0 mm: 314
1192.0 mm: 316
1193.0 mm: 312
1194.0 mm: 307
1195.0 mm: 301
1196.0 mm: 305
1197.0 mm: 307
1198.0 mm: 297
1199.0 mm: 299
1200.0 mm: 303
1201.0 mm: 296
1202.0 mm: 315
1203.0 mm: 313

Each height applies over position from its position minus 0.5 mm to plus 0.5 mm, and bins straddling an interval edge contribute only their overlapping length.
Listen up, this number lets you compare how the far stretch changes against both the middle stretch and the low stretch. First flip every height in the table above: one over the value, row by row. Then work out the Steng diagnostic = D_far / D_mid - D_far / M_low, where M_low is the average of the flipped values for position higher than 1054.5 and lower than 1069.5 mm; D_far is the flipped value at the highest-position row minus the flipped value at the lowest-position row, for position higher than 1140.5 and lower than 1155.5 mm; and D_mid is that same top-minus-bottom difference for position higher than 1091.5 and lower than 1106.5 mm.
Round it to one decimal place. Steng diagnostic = -5.8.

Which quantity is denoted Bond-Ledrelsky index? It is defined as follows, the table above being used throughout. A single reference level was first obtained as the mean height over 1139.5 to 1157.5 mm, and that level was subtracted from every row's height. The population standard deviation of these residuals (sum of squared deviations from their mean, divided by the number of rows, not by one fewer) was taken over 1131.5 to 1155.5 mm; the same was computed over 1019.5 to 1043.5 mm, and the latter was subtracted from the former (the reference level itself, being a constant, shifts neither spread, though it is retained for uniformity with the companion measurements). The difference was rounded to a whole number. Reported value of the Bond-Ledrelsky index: -26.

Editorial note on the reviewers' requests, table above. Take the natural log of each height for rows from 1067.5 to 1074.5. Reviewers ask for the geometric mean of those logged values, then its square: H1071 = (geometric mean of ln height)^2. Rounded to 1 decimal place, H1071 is 32.3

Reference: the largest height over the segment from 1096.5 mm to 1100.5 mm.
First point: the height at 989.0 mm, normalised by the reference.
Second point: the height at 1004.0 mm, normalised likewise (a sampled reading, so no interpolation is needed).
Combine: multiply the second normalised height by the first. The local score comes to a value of 0.905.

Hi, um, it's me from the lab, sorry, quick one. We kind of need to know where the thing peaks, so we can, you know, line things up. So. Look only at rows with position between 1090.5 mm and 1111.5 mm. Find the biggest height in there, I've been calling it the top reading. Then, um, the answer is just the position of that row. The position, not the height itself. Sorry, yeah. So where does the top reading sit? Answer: 1110.0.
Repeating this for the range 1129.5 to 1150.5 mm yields 1147.0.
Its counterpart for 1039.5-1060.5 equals 1060.0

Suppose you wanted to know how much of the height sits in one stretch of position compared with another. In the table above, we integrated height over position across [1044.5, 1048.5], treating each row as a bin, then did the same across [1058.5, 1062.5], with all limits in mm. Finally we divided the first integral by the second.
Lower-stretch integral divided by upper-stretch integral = 0.73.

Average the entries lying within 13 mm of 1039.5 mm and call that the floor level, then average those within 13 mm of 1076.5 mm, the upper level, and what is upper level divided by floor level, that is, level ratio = 1.23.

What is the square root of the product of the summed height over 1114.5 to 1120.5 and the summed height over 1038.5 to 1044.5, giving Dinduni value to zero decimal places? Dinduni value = 1792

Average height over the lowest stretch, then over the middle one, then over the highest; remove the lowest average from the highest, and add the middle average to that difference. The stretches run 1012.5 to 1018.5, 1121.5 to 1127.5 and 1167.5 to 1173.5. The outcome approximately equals 314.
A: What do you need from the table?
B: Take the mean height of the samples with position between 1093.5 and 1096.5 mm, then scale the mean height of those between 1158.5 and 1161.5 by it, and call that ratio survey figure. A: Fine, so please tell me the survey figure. 0.95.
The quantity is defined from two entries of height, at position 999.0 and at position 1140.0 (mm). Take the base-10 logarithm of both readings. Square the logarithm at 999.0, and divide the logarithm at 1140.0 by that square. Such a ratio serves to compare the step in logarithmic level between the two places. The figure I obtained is 0.39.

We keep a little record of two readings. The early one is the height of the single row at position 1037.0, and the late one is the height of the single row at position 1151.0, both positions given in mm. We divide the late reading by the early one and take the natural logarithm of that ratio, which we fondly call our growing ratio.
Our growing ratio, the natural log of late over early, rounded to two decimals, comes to 0.08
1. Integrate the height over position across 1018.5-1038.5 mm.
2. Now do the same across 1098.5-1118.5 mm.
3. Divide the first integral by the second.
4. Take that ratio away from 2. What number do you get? 1.13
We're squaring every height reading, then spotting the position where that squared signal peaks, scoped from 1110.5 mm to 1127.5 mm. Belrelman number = 1118.0 mm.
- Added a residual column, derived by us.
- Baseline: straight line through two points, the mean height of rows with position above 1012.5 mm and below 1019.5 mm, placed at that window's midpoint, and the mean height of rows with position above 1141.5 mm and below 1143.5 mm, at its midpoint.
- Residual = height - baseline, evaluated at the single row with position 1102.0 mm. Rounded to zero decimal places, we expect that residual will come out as -14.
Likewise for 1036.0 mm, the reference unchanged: -30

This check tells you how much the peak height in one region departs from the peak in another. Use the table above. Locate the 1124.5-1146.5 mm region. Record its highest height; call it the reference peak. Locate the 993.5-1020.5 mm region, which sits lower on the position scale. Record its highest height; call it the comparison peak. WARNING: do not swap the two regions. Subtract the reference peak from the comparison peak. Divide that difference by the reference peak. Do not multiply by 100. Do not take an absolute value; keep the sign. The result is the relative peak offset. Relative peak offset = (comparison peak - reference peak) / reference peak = 0.02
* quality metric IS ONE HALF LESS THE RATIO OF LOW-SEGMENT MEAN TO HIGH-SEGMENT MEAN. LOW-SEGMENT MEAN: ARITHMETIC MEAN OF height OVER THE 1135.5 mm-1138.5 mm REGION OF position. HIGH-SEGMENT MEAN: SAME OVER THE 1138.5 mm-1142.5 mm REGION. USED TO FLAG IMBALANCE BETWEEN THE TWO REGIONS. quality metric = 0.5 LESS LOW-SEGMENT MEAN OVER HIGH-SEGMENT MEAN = -0.52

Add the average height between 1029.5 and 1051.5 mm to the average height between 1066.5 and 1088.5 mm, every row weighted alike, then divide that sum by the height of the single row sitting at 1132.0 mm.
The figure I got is 1.81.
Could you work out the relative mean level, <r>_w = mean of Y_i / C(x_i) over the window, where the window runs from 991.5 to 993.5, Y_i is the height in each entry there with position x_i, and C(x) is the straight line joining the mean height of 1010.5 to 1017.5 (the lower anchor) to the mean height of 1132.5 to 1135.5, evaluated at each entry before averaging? 0.97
